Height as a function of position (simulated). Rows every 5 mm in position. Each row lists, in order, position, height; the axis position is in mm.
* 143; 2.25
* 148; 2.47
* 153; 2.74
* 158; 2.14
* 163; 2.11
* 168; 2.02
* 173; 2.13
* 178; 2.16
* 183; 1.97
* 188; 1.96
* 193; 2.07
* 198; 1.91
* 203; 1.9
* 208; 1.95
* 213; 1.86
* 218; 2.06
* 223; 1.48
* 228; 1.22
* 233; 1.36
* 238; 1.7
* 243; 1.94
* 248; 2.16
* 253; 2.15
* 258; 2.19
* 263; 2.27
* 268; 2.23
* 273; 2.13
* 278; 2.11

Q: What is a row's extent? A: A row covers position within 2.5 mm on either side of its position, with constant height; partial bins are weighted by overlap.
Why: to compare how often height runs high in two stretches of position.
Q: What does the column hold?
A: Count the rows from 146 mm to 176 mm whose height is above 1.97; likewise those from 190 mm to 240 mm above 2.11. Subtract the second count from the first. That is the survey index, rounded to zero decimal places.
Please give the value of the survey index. 6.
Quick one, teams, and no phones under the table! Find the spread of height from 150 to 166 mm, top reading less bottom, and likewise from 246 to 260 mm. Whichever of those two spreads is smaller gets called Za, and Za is 0.040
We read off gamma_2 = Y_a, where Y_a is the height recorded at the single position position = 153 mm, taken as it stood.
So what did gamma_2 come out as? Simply 2.74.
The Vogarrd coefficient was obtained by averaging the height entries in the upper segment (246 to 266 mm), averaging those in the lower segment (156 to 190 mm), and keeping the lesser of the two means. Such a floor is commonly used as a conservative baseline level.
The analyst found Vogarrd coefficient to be 2.07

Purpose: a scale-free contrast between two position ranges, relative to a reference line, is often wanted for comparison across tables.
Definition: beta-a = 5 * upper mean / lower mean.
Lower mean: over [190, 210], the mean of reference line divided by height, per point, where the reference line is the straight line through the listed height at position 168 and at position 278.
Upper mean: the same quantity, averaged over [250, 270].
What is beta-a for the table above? 4.5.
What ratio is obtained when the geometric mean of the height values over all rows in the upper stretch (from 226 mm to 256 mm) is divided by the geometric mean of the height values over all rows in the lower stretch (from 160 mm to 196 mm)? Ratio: 0.83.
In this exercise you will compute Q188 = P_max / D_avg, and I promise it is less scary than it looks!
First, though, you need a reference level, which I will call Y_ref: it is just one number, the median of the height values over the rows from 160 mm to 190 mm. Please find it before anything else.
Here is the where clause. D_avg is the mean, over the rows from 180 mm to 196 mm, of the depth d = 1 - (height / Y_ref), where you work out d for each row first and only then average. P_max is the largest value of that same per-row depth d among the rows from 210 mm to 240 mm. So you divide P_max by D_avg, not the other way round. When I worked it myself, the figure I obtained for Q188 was 13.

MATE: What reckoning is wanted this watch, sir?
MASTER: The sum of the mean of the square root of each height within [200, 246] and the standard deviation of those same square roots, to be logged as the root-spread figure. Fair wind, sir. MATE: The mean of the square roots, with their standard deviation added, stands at 1.42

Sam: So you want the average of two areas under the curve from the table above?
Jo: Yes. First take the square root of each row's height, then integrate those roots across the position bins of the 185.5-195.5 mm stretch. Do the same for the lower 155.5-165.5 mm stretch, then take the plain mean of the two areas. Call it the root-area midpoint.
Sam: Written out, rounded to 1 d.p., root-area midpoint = 14.4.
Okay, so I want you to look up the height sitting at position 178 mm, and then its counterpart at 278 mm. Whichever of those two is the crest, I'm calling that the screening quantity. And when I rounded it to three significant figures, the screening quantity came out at 2.16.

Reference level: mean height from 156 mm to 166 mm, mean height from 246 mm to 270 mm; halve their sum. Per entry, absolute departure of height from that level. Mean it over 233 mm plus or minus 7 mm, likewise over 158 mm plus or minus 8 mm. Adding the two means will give 1.0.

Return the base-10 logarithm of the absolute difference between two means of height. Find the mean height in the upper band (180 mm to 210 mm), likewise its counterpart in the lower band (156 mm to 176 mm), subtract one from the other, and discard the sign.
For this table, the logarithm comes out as -0.9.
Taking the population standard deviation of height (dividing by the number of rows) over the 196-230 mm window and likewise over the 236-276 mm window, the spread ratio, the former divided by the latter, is 1.6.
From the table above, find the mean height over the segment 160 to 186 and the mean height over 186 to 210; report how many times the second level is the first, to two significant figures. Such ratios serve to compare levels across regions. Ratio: 0.94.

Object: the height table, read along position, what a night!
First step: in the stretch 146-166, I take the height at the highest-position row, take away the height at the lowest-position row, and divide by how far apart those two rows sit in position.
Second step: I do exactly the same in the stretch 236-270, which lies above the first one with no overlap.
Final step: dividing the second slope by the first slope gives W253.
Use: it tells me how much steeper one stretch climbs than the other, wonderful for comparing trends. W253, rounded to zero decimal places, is -1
